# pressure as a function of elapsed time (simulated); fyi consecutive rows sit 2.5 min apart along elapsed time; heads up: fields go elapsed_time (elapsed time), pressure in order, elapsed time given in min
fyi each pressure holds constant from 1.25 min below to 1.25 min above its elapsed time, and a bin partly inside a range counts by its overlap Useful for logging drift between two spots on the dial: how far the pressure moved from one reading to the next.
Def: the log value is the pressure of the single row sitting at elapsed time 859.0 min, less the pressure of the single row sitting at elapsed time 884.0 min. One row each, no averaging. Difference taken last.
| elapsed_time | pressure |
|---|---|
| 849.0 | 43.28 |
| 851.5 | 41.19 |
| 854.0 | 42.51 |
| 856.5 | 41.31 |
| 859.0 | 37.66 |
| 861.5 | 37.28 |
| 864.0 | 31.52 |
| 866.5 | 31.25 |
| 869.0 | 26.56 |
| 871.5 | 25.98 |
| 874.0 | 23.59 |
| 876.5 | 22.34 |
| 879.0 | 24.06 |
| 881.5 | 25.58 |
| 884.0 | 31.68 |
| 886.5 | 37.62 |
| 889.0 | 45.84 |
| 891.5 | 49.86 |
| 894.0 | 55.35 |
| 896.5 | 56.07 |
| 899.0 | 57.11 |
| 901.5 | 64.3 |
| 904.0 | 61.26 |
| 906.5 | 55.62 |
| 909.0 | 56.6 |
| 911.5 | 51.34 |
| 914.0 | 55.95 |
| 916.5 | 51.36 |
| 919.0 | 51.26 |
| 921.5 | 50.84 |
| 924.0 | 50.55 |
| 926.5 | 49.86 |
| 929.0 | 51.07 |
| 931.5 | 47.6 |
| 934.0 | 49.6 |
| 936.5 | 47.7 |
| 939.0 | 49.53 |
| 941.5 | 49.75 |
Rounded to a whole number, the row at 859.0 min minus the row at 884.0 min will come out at 6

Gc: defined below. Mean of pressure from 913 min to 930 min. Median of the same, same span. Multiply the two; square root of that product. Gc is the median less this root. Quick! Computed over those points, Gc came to -0.2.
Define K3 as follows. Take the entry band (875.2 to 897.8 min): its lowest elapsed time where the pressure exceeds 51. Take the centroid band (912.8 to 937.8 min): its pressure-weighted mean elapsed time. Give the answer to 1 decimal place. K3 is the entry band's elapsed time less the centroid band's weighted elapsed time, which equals -31.0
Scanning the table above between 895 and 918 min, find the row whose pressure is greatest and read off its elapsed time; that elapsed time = 901.5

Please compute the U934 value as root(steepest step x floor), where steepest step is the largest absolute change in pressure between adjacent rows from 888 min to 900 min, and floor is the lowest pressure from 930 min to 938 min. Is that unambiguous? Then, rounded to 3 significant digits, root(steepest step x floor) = 16.2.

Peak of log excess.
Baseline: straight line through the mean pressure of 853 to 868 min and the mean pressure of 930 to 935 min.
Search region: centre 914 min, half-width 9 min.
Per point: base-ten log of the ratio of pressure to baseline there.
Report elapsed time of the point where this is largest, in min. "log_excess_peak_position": 909.0 min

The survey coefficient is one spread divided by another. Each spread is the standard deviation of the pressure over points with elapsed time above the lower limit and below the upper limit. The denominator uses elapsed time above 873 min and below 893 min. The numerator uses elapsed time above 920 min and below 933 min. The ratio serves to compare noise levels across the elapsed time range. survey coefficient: 0.13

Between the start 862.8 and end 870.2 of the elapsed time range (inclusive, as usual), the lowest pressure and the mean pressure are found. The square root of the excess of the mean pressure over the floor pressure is 1.8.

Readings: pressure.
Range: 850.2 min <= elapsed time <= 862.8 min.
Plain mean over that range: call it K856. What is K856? 40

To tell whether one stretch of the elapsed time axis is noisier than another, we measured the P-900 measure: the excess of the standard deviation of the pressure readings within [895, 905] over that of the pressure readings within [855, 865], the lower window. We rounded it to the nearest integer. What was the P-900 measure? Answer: 0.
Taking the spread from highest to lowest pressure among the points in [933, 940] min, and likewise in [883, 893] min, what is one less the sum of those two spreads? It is -19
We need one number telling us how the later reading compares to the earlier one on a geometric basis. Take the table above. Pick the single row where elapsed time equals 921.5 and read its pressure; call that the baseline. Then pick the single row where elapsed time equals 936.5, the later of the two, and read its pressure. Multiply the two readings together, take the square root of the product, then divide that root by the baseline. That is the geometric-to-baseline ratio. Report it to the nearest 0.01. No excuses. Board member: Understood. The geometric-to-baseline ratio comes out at 0.97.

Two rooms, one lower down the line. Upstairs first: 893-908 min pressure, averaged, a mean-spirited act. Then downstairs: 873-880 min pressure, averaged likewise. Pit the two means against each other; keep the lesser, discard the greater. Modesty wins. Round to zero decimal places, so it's 23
